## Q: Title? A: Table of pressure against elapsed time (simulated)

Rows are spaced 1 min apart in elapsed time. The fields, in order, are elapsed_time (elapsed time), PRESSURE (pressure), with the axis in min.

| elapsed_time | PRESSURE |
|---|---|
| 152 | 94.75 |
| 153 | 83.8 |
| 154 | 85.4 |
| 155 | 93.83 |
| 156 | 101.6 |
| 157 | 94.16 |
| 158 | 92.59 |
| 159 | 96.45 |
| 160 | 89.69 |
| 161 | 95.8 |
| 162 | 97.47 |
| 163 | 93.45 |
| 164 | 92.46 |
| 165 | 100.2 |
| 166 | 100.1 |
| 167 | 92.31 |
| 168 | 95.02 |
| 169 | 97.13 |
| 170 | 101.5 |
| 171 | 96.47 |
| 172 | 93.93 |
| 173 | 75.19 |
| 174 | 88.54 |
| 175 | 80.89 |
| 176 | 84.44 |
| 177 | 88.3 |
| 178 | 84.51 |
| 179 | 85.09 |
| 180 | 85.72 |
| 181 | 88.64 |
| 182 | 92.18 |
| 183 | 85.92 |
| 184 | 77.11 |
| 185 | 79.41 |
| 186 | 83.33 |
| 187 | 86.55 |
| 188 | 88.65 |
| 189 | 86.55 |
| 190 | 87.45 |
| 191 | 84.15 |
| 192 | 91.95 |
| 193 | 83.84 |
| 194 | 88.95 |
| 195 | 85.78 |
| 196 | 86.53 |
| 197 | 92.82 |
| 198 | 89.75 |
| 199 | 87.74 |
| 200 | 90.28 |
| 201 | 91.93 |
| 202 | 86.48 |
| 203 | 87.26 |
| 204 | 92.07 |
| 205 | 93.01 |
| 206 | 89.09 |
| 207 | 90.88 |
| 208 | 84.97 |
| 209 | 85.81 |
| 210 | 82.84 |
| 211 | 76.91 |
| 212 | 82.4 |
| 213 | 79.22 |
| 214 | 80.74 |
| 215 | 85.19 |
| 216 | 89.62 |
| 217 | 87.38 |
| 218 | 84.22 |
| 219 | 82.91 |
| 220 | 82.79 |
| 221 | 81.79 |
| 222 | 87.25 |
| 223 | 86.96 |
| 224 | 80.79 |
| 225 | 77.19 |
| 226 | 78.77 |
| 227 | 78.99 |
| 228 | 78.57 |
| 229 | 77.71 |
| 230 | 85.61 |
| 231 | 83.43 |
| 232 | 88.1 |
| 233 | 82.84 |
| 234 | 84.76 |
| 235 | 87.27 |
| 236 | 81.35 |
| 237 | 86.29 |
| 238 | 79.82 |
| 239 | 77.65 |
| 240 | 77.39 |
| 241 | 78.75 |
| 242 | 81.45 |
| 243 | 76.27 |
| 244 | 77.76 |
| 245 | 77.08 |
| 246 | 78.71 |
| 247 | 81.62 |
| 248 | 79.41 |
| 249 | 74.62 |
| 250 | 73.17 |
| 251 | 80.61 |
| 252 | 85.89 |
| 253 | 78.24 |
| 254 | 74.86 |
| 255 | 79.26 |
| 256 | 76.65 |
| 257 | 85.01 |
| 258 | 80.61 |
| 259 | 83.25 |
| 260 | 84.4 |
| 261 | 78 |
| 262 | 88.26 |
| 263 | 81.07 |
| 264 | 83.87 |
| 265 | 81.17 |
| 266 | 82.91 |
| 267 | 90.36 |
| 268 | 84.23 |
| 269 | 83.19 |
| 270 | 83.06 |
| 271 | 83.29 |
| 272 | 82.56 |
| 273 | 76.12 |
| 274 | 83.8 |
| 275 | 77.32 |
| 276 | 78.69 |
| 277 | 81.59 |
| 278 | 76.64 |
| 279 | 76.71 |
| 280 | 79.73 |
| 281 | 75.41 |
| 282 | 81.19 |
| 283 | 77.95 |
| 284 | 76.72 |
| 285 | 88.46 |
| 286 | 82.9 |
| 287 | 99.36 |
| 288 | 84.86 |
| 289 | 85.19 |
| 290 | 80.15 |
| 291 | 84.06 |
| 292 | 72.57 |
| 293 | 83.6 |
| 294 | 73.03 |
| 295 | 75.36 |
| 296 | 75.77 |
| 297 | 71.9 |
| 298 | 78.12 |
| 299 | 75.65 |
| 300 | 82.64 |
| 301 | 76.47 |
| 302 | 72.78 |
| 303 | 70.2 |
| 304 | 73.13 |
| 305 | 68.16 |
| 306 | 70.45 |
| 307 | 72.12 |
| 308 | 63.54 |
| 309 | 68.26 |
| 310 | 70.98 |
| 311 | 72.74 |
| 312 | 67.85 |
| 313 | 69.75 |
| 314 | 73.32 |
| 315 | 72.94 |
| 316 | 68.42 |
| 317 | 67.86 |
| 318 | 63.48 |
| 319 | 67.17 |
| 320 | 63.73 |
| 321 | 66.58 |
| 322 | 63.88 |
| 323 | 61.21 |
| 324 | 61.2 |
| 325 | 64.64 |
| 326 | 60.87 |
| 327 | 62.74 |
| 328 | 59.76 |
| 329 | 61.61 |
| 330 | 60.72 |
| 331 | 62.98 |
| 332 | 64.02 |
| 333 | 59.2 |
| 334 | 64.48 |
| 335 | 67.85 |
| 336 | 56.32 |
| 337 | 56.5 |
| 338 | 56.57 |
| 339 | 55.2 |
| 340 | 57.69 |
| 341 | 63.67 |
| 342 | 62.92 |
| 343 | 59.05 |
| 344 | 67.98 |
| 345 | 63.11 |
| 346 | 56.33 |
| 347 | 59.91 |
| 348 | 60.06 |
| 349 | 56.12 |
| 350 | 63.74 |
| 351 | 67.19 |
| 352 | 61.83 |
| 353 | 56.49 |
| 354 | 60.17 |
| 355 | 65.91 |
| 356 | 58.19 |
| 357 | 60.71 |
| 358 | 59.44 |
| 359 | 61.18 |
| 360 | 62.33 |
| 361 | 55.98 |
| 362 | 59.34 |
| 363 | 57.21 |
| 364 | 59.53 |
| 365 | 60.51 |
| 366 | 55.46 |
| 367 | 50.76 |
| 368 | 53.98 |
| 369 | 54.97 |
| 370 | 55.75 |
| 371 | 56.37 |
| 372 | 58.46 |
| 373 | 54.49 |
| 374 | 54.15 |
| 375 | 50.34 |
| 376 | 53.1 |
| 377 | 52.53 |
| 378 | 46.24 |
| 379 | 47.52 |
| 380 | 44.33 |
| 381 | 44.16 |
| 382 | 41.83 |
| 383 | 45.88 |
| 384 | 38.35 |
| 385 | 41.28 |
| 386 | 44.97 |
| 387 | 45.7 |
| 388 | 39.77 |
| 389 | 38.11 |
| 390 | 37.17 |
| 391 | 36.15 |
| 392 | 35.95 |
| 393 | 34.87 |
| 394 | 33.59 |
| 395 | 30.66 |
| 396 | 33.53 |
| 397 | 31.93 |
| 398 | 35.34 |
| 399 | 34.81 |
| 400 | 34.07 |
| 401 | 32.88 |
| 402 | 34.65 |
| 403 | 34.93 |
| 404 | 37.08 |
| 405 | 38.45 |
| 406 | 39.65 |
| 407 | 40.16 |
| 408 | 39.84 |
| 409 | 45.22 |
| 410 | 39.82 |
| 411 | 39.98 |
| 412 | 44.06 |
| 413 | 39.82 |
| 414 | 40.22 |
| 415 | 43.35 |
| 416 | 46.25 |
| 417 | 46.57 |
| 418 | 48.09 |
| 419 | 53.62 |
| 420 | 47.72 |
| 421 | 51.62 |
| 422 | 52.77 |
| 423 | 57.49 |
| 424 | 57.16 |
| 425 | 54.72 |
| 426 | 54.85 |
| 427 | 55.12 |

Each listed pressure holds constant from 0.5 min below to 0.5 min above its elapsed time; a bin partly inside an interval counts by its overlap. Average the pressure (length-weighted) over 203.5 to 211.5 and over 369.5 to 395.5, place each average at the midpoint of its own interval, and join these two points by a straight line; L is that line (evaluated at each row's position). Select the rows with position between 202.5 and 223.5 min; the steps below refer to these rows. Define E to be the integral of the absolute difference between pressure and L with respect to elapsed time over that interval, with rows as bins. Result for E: 65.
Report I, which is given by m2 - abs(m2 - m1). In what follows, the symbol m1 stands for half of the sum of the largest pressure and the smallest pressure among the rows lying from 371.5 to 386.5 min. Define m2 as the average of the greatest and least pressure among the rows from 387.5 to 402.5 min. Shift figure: 22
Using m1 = 48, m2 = 35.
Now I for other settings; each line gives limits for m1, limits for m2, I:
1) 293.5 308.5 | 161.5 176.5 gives 73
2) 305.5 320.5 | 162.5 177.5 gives 68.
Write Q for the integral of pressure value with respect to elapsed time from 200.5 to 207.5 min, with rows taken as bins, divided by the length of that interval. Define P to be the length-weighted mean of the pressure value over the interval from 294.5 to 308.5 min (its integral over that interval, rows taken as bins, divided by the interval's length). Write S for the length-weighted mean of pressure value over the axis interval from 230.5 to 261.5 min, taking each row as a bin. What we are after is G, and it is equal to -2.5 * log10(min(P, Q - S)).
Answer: -2.5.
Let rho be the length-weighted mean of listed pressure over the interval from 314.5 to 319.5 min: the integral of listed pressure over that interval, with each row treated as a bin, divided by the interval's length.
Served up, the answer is 68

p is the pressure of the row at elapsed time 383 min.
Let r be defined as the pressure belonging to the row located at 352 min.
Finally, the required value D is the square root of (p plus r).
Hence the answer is 10.4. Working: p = 45.88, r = 61.83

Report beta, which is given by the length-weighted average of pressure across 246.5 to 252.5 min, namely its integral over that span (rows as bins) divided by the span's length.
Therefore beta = 79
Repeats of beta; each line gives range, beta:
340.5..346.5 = 62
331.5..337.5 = 61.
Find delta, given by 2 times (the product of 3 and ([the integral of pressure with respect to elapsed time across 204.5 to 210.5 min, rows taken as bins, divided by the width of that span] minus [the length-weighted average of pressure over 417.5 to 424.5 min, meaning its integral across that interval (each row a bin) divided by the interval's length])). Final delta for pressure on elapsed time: 211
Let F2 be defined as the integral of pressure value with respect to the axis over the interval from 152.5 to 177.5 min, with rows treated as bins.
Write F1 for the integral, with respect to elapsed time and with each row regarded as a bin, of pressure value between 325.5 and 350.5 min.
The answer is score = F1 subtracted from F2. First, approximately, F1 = 1519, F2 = 2311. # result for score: 791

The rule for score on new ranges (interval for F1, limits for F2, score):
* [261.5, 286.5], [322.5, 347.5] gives -511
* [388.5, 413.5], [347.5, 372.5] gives 549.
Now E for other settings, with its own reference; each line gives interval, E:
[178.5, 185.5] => 58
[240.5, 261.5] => 80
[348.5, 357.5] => 84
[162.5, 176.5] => 81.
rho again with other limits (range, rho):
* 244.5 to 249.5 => 78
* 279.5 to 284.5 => 78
